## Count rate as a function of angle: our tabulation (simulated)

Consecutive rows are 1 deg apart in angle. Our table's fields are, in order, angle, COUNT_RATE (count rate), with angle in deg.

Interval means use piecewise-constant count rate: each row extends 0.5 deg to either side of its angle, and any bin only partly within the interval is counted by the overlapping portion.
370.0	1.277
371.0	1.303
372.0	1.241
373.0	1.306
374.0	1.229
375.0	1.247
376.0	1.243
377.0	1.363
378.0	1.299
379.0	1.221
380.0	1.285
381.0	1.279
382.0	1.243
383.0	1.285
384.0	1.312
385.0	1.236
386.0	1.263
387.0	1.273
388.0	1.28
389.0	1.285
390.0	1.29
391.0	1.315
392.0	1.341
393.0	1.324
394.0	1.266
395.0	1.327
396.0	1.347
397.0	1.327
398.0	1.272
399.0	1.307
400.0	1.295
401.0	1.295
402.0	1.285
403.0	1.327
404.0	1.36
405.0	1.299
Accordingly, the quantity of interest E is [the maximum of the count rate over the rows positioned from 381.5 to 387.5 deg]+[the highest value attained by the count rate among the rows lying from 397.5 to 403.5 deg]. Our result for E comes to 2.64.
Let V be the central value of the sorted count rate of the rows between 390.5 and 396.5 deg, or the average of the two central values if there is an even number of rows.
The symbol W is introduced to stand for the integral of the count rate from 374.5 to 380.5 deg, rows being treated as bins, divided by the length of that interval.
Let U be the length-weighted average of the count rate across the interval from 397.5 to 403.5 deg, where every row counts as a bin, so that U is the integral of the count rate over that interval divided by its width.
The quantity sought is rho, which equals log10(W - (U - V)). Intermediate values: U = 1.30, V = 1.33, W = 1.28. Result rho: 0.116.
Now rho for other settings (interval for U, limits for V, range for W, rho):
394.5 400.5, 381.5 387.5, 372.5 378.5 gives 0.092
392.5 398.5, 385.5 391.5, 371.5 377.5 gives 0.095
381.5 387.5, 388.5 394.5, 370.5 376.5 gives 0.112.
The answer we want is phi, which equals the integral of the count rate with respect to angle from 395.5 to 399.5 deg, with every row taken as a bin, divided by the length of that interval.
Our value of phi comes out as 1.313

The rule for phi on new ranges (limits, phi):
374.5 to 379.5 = 1.275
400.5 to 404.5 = 1.317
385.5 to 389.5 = 1.275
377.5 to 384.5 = 1.275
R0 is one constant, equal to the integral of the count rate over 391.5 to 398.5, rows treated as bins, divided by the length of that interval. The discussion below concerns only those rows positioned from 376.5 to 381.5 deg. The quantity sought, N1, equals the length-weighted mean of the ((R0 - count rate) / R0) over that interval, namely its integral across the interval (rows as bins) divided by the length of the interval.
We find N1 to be 0.019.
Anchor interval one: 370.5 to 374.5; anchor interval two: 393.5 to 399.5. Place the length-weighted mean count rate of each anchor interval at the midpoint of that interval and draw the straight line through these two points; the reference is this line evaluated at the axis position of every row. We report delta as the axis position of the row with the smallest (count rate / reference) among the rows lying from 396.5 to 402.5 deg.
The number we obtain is 398.0 deg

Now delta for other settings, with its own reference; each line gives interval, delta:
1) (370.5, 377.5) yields 374.0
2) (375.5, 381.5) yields 379.0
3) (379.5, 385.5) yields 385.0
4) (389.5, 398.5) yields 398.0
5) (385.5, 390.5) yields 386.0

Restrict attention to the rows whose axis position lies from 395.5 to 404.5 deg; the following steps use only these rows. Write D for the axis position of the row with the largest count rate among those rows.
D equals 404.0 deg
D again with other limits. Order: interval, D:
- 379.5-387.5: 384.0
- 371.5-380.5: 377.0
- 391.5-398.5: 396.0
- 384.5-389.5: 389.0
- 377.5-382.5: 378.0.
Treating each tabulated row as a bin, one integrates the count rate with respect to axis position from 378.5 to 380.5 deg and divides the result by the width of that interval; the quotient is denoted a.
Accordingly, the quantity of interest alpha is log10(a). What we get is 0.098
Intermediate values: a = 1.25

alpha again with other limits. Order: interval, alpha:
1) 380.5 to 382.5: 0.101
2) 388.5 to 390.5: 0.110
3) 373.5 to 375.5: 0.093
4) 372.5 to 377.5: 0.106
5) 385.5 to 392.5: 0.111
